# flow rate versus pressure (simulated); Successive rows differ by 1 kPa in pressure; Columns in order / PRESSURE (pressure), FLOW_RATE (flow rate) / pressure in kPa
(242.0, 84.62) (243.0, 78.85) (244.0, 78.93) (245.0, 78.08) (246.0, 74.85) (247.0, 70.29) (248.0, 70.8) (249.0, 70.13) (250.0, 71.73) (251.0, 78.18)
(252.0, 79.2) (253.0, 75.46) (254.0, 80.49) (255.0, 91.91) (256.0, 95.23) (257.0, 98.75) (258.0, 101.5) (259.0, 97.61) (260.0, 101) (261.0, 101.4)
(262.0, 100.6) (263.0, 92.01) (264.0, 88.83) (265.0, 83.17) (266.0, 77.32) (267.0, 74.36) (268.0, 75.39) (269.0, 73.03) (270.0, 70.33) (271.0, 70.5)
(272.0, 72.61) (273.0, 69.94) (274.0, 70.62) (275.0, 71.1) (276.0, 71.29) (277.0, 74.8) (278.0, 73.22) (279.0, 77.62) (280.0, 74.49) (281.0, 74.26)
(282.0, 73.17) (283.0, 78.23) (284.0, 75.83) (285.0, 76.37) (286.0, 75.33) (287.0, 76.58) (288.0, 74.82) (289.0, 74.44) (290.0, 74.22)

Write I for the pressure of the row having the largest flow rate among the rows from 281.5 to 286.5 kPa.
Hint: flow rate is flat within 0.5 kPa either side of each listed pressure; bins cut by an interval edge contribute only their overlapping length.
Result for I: 283.0 kPa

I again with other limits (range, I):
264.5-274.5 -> 265.0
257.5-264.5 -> 258.0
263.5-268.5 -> 264.0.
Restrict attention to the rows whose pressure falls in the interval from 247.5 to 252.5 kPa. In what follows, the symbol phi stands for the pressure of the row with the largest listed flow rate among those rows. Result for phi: 252.0 kPa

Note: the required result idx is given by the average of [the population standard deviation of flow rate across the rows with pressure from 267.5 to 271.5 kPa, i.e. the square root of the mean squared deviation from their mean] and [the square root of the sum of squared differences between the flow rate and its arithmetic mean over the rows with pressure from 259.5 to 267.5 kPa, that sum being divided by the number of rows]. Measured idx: 6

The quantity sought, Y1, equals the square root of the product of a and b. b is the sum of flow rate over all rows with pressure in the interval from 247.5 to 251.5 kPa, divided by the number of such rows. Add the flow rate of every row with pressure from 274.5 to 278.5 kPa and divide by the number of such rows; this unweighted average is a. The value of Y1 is 72.7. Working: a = 72.6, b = 73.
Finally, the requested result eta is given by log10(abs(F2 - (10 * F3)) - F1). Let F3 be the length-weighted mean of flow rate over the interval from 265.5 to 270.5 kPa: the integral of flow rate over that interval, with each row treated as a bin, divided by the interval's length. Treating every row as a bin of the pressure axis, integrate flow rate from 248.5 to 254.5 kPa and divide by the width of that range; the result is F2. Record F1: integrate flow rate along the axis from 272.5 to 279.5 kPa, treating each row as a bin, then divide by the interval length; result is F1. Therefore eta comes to 2.77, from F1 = 73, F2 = 76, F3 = 74.1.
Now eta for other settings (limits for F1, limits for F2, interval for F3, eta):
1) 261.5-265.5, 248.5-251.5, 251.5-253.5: 2.78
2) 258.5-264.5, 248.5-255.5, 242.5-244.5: 2.79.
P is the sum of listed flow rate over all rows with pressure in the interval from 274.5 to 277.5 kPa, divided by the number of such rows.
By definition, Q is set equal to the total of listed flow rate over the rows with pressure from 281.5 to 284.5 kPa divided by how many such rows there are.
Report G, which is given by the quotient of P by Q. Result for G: 0.96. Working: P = 72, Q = 76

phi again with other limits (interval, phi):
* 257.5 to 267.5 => 258.0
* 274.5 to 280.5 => 279.0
